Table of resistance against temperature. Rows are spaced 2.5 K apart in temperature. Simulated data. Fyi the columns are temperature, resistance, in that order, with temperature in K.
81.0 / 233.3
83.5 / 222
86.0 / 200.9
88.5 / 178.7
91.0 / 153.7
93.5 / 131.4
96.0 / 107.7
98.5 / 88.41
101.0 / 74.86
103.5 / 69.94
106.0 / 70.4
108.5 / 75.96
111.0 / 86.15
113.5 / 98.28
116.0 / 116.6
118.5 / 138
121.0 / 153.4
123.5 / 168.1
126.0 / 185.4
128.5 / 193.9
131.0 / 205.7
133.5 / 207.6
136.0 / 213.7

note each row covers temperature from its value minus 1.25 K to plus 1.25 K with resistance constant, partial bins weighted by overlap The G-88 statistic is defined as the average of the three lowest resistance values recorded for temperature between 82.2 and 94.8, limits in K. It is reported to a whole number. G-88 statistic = 155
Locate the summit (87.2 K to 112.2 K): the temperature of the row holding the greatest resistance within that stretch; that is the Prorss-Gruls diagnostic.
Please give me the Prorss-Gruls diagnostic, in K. 88.5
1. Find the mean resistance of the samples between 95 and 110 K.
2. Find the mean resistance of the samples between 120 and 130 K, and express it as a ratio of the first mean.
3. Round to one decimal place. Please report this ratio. 2.2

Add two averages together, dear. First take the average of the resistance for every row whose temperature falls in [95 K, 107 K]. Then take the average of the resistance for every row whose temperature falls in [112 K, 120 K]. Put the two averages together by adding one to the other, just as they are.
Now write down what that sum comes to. 200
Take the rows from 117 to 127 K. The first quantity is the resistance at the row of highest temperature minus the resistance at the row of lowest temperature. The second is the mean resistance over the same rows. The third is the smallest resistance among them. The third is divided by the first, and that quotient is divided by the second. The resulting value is 0.018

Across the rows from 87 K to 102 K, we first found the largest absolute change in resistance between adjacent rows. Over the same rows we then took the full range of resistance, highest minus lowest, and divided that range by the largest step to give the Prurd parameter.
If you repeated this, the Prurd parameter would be 4.15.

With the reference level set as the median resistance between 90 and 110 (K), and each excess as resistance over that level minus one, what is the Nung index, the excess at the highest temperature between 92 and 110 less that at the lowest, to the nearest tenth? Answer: -0.7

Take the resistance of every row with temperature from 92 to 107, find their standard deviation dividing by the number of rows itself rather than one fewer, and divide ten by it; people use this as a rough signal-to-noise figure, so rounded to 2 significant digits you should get 0.44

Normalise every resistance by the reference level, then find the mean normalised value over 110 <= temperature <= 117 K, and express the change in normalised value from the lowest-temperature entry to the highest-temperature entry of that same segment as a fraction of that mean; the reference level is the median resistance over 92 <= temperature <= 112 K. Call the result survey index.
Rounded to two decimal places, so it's 0.30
